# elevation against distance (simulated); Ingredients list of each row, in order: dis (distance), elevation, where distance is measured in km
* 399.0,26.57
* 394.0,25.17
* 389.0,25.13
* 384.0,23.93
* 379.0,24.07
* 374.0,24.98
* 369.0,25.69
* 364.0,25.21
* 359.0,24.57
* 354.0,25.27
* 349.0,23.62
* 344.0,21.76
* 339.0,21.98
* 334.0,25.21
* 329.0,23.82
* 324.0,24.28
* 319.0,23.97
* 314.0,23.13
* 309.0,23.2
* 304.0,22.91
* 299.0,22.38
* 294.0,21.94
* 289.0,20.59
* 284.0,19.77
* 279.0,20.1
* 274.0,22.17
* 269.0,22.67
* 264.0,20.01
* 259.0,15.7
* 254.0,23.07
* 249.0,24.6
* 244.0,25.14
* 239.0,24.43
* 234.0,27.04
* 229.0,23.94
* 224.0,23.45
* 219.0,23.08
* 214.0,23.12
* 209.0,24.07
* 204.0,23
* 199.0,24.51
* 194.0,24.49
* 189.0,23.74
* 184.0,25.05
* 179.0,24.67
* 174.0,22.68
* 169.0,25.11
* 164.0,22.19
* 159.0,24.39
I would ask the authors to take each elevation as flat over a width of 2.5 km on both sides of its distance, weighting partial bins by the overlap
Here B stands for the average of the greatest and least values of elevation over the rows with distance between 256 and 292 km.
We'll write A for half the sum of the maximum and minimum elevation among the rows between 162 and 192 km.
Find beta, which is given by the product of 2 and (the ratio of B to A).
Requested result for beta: 1.6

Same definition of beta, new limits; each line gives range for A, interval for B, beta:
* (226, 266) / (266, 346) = 2.1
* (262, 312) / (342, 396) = 2.2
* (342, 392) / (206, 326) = 1.8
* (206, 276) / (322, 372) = 2.2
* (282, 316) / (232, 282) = 2.0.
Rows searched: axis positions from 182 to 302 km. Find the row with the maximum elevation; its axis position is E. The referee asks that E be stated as 234.0 km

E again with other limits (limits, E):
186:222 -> 199.0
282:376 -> 369.0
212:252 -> 234.0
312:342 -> 334.0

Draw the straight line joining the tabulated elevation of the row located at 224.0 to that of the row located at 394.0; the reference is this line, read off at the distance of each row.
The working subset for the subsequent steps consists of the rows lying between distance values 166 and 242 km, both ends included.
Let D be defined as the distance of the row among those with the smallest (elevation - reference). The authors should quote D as 219.0 km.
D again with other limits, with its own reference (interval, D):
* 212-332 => 259.0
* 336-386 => 344.0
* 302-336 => 304.0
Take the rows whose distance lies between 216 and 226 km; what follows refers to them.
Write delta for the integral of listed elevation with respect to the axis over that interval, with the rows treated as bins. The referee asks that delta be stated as 232.5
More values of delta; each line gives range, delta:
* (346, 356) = 242.7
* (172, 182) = 237.9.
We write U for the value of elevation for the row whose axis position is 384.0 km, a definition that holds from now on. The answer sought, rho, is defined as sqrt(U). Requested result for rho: 4.89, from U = 23.93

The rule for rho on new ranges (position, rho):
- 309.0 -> 4.82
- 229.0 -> 4.89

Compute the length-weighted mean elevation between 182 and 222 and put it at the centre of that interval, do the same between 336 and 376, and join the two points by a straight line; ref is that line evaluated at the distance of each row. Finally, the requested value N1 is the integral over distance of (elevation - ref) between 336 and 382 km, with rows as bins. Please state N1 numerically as 0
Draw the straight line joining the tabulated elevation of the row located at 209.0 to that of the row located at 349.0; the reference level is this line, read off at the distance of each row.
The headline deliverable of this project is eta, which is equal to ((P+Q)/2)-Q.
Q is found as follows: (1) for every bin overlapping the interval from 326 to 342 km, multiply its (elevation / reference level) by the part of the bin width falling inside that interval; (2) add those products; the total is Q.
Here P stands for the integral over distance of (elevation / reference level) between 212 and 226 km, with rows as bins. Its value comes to -1.2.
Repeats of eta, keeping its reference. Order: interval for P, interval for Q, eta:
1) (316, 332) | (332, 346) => 1.3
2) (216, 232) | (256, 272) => 1.3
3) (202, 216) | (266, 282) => -0.4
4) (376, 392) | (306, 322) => 0.4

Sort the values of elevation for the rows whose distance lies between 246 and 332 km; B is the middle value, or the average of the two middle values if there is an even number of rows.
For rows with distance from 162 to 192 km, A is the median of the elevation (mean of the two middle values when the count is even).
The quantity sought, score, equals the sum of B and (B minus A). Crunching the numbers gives 21.1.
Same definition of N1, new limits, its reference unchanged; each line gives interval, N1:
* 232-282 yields -77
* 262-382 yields -121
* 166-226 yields 3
